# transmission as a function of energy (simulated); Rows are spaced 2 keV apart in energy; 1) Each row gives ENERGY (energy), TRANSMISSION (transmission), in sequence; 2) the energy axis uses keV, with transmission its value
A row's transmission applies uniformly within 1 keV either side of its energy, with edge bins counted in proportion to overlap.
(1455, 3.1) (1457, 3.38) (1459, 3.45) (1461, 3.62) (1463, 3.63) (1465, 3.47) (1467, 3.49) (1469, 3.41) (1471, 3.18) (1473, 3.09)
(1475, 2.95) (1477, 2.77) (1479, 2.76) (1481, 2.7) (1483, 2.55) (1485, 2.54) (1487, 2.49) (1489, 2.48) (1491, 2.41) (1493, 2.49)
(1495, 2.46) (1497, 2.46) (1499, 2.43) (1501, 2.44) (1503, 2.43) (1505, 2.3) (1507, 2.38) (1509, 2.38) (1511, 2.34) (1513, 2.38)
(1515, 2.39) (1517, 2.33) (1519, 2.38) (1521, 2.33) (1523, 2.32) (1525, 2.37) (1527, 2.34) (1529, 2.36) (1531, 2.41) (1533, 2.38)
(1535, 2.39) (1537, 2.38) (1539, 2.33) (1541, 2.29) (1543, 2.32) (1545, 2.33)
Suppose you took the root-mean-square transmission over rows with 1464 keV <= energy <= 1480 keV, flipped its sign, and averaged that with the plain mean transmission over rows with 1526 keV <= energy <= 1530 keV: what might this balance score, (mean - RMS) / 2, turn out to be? -0.40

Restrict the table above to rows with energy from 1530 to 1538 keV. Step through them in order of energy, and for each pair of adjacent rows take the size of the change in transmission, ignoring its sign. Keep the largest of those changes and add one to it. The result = 1.03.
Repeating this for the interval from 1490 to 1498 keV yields 1.08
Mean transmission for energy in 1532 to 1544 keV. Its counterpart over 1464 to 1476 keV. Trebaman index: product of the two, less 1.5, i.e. 6.2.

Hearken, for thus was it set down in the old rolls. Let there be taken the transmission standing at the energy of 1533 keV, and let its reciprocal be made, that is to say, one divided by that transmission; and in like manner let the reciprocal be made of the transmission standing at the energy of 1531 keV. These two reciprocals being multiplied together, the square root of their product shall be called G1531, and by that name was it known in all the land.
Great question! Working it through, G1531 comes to 0.42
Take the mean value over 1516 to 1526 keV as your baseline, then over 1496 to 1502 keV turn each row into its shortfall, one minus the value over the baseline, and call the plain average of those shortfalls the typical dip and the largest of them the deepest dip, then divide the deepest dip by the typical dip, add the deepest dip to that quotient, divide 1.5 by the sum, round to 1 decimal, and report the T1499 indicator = 1.8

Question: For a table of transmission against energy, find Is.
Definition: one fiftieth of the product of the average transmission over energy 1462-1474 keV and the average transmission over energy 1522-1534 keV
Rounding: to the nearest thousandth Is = 0.160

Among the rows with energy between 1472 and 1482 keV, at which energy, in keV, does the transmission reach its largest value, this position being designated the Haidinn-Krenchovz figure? 1473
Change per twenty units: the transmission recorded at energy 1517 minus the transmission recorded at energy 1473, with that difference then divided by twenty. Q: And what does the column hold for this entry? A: -0.038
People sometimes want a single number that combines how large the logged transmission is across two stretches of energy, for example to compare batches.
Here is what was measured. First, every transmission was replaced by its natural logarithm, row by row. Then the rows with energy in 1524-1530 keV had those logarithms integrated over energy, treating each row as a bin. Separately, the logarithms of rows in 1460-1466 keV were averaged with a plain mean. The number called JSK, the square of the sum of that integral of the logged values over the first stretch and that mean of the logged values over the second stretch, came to 41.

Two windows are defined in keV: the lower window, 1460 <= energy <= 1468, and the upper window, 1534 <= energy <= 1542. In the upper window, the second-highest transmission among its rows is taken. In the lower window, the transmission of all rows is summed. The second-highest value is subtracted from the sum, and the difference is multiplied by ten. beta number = 118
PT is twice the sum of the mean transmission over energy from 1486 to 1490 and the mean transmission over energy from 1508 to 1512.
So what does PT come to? 9.7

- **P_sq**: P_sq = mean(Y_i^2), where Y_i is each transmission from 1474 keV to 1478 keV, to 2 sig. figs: 8.2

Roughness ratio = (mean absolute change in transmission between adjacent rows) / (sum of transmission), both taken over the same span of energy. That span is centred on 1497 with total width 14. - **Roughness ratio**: 0.002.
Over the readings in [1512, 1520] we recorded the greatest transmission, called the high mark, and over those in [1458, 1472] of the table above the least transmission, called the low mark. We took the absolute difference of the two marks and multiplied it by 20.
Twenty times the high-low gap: 16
